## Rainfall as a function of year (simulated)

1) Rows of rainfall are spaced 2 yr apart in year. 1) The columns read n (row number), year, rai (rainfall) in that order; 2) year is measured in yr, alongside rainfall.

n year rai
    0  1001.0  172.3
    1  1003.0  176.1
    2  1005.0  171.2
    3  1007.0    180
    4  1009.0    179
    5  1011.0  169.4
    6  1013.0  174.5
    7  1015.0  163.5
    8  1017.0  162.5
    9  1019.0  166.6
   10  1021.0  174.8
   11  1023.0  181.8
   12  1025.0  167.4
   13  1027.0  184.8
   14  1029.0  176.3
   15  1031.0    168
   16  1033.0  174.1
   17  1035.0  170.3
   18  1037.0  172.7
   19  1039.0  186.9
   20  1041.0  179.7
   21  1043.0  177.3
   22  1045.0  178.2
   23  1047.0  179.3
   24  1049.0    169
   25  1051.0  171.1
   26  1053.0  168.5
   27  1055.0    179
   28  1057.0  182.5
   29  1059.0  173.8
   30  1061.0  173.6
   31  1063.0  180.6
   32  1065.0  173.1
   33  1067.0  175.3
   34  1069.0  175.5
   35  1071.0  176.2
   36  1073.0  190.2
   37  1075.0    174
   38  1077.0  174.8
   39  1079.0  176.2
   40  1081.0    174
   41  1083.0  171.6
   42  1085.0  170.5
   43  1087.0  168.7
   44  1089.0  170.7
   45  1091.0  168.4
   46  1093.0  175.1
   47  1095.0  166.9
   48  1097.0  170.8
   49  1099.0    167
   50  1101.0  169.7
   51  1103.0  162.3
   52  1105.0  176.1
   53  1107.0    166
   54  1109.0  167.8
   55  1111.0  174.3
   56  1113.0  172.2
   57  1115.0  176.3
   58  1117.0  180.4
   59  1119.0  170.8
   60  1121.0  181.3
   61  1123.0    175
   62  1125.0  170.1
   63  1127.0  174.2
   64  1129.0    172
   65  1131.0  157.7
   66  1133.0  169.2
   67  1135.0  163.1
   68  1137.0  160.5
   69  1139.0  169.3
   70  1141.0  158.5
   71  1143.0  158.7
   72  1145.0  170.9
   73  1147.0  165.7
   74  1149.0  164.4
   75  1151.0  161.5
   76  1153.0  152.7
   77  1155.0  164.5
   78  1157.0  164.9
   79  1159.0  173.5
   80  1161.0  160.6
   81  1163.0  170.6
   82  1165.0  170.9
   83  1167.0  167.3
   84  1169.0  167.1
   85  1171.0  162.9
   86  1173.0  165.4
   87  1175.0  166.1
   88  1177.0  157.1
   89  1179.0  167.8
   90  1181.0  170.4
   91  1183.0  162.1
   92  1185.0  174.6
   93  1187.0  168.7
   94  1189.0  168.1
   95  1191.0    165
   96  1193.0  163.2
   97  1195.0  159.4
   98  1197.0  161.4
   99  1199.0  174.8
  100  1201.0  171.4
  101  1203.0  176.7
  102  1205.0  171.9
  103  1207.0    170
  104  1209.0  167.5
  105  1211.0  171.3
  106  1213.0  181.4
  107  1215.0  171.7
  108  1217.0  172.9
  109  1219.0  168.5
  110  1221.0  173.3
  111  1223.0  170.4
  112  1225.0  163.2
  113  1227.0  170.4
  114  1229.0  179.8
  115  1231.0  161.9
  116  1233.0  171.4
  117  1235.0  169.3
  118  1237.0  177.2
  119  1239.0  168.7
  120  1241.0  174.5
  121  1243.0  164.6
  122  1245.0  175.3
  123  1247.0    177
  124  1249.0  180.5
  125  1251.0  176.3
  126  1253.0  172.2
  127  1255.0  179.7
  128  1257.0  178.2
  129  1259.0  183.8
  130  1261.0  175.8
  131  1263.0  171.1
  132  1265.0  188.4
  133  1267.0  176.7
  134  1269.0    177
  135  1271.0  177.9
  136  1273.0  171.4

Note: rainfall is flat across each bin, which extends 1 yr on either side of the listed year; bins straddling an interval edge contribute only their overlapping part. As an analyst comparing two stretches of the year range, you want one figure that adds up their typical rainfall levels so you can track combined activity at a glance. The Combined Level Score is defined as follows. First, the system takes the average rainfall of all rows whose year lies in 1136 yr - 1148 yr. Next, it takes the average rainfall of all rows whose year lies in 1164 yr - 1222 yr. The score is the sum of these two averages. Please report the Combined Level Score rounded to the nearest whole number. 333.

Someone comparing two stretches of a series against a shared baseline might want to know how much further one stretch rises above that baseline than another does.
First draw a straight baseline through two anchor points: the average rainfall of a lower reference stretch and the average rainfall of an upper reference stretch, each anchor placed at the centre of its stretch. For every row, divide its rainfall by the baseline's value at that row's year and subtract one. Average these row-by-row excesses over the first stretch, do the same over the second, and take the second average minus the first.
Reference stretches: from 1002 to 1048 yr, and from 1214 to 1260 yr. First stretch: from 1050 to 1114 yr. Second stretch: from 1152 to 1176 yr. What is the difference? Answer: -0.040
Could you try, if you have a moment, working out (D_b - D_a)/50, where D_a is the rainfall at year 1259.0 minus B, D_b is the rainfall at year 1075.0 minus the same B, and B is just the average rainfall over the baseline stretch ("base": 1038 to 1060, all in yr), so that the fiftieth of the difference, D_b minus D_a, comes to -0.2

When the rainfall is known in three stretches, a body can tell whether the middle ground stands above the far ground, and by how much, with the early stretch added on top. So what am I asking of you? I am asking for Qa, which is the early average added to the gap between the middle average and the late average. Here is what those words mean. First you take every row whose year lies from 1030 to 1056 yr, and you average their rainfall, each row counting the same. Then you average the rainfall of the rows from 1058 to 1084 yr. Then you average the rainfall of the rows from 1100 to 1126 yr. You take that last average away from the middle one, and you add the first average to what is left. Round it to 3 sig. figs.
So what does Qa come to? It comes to 179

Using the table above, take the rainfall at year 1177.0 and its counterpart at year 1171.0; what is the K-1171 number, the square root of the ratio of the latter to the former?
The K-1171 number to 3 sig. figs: 1.02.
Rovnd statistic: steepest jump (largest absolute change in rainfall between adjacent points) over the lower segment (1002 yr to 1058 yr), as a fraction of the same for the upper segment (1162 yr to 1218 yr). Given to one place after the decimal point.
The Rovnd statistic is 1.3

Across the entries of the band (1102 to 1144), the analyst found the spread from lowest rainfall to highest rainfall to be 23.6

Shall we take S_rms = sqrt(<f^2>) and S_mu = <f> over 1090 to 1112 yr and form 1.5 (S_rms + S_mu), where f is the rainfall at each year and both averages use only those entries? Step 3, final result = 509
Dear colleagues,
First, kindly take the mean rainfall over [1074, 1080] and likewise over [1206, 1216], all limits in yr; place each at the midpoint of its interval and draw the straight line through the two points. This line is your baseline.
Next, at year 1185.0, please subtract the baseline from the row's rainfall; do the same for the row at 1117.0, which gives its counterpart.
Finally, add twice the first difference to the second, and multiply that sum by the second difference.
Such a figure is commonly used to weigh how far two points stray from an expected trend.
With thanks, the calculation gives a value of 59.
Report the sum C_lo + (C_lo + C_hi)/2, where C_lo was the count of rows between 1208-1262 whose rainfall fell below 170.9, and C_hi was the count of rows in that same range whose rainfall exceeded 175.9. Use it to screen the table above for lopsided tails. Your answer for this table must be 18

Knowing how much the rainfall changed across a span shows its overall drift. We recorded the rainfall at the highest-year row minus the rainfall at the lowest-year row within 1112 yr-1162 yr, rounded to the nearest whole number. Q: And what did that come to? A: -12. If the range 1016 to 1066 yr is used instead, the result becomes 11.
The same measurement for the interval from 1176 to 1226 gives 6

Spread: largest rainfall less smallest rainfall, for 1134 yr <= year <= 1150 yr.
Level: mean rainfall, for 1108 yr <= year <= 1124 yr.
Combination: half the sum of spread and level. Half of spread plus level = 93.6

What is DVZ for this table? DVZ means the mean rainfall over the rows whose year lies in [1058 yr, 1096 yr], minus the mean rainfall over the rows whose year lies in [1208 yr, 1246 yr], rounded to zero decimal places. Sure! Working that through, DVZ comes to 3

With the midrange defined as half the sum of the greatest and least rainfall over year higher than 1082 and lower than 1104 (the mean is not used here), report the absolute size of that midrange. 169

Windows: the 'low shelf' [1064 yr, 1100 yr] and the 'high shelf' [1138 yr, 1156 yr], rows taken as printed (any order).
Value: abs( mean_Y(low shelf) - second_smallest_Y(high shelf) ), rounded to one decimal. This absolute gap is 14.8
